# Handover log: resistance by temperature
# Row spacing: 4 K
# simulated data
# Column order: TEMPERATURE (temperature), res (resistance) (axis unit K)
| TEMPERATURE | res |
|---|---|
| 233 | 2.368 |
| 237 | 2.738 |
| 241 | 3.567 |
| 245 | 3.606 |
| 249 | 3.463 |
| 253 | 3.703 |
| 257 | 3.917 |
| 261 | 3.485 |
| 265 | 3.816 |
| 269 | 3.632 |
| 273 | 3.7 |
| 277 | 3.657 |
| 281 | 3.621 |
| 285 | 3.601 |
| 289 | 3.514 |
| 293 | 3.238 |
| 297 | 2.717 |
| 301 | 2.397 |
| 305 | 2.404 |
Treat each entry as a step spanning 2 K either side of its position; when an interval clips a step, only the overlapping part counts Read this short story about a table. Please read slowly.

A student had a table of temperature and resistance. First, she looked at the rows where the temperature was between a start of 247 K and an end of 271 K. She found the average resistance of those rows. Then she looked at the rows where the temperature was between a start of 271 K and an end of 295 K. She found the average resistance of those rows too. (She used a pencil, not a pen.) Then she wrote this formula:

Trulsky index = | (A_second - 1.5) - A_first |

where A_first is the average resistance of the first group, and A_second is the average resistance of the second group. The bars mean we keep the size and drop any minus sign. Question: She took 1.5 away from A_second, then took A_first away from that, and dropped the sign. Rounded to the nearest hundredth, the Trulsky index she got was 1.61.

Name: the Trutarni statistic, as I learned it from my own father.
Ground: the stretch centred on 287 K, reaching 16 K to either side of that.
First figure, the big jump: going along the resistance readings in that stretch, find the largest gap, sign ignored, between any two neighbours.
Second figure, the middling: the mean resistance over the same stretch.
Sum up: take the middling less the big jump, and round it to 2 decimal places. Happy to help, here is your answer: 2.78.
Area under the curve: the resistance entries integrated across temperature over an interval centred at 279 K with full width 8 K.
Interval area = 29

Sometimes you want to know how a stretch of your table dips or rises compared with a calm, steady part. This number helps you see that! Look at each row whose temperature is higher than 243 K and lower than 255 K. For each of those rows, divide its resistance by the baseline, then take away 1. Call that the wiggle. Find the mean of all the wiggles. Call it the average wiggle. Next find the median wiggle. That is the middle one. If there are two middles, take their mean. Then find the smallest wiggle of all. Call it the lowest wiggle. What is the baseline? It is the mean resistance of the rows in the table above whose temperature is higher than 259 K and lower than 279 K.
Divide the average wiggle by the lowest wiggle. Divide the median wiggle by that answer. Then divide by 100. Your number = -0.0004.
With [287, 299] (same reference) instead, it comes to -0.0022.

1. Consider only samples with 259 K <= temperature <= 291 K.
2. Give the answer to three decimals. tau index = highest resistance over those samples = 3.816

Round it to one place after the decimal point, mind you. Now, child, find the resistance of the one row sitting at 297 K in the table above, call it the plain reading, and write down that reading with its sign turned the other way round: -2.7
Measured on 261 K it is -3.5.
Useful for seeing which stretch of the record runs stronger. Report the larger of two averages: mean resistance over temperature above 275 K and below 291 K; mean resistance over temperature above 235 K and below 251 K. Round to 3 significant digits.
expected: 3.60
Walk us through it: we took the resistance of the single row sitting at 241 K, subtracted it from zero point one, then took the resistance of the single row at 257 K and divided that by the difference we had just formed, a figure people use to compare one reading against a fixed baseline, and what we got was -1.13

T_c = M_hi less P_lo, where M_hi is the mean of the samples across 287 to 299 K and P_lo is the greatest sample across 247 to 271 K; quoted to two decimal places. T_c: -0.76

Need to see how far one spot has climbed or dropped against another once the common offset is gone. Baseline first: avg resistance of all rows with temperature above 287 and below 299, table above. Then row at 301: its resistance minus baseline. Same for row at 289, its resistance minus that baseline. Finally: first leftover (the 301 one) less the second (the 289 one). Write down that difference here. -1.1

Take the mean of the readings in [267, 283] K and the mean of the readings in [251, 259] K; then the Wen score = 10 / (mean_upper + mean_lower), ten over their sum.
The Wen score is 1.34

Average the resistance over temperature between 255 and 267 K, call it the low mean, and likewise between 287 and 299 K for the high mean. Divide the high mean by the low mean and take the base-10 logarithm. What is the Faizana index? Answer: -0.07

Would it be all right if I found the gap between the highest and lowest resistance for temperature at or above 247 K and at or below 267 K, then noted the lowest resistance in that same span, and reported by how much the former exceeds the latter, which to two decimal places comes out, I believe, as -3.01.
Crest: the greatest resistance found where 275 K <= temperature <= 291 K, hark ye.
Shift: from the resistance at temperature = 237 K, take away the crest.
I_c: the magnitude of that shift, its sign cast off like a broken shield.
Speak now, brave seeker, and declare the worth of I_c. 0.92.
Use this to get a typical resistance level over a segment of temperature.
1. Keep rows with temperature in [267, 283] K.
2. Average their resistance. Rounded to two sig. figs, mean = 3.7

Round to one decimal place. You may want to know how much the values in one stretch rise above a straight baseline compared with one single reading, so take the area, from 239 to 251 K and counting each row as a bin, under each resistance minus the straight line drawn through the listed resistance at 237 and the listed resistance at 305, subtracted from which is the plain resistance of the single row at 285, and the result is 6.6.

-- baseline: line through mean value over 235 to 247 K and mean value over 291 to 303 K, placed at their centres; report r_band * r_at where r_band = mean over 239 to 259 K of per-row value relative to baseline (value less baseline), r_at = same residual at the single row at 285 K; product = 0.3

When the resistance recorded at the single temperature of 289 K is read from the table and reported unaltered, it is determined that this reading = 3.514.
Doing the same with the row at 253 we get 3.703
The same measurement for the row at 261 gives 3.485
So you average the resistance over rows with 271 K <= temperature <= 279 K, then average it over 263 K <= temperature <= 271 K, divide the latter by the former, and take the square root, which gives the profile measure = 1.01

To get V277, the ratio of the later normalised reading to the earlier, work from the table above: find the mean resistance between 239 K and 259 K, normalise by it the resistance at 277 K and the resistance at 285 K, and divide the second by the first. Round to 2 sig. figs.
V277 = 0.98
